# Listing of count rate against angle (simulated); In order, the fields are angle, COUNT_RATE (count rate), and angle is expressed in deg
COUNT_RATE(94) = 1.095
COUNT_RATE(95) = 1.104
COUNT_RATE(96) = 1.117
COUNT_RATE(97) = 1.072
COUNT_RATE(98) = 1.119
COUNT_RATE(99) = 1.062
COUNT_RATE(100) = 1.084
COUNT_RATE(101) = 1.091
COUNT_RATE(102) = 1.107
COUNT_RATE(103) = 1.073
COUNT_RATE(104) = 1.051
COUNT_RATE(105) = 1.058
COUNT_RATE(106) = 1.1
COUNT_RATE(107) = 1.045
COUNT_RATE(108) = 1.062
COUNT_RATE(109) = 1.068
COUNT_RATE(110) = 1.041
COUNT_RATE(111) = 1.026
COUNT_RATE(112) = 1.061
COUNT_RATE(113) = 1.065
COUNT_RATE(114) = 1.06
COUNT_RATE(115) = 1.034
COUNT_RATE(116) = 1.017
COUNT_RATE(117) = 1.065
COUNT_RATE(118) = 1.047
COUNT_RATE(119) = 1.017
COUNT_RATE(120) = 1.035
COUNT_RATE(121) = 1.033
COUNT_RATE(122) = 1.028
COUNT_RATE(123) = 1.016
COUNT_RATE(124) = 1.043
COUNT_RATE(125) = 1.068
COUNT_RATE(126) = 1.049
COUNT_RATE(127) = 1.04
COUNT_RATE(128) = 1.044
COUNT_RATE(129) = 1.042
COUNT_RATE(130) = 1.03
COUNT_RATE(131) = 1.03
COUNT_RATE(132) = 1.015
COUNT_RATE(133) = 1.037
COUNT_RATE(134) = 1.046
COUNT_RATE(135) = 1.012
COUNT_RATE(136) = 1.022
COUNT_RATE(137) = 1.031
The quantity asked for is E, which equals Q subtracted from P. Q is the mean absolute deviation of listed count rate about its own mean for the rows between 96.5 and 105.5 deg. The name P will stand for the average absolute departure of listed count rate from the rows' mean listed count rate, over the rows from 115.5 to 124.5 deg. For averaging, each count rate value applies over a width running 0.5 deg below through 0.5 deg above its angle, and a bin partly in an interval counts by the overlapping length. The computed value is -0.0058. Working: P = 0.012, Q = 0.0183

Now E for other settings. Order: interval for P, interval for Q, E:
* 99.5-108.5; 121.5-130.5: 0.0084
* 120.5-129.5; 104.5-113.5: -0.0043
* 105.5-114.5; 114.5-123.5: 0.0027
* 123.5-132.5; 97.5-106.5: -0.0093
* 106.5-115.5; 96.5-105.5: -0.0051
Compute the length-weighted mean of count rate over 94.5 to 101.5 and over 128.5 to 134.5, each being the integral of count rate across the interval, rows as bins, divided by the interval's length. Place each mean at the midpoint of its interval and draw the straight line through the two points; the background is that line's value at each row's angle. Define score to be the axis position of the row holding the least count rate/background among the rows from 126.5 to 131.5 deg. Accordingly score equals 130 deg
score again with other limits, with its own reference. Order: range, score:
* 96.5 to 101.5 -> 99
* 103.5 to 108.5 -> 107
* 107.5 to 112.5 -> 111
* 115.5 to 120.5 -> 116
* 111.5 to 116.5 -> 116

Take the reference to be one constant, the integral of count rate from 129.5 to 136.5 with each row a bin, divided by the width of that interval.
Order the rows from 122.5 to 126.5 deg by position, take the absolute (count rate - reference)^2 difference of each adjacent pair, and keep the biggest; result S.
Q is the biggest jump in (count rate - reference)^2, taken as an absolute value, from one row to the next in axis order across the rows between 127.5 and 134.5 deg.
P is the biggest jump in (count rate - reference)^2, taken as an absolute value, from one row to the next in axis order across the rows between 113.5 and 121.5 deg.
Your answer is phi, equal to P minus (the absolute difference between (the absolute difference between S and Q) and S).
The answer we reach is 0.0010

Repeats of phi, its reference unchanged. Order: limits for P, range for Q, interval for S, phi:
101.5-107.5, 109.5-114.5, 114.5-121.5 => 0.0038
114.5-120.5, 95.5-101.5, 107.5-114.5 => -0.0030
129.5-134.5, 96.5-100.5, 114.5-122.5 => -0.0043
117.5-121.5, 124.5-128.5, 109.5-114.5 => -0.0008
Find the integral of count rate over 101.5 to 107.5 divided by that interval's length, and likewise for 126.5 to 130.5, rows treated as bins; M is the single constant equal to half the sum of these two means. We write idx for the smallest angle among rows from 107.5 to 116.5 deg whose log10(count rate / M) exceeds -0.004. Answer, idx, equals 108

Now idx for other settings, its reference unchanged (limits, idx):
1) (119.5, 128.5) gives 125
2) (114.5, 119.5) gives 117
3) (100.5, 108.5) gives 101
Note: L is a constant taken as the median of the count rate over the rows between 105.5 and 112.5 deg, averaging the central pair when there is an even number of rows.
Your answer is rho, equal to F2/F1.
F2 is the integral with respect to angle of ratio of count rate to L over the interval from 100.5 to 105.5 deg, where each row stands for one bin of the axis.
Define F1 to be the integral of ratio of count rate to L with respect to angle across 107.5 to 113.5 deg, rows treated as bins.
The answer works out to 0.85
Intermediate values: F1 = 6.0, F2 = 5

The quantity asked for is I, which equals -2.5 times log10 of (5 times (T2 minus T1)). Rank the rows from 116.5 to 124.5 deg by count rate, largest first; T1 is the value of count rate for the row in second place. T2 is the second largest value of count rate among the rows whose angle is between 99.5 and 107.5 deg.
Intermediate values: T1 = 1.047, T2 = 1.1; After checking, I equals 1.4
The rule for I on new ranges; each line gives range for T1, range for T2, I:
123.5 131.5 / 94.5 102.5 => 1.2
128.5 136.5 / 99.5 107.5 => 1.3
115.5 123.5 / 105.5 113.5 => 2.4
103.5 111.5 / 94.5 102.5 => 1.5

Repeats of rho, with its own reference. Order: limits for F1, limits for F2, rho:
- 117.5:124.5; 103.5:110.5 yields 1.03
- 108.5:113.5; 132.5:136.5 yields 0.78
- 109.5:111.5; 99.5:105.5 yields 3.13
